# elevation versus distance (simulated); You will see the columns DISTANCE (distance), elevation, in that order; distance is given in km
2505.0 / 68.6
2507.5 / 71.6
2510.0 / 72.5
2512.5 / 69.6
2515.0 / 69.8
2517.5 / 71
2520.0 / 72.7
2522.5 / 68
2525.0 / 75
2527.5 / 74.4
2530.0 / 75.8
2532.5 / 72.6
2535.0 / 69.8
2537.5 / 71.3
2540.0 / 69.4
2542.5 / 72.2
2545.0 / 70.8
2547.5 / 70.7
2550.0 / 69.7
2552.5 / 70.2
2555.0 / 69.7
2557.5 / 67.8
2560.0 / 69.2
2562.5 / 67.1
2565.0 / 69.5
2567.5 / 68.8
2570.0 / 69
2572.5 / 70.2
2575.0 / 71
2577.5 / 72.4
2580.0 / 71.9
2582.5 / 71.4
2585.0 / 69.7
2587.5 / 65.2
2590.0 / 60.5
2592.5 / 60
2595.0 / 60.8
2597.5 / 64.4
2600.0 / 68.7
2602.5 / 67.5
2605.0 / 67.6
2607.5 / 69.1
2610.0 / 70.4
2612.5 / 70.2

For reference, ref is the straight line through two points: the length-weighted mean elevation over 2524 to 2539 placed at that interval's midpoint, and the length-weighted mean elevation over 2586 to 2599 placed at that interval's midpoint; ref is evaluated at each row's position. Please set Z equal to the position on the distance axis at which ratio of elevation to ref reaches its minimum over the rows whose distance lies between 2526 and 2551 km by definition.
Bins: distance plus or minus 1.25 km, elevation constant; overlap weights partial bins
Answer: 2535.0 km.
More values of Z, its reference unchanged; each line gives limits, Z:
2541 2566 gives 2557.5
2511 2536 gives 2522.5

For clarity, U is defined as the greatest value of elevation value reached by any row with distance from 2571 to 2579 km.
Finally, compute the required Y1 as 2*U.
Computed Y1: 145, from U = 72.4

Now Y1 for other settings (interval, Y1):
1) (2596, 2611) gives 141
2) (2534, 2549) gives 144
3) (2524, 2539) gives 152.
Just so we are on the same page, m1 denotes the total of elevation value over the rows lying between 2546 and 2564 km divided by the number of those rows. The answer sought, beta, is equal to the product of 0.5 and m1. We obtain 34.6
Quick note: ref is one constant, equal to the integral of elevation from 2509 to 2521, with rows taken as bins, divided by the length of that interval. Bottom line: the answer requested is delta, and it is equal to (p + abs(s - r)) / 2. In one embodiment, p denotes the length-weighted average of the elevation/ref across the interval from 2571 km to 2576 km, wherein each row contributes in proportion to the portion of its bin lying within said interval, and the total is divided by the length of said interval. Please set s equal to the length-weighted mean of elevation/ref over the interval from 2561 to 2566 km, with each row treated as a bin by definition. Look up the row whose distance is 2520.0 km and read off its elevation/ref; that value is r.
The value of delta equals 0.527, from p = 0.99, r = 1.02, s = 0.96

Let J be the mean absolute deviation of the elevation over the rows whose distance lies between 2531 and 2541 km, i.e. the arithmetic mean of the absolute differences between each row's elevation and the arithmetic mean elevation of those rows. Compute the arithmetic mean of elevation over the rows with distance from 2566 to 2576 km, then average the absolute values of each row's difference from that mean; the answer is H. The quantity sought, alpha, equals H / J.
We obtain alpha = 0.7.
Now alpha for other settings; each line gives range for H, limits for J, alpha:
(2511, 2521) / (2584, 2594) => 0.3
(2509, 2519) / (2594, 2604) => 0.4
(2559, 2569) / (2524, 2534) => 0.8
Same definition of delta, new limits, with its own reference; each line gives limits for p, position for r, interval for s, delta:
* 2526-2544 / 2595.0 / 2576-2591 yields 0.564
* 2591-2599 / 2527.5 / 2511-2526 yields 0.460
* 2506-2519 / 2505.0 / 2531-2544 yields 0.517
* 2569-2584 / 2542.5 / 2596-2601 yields 0.542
